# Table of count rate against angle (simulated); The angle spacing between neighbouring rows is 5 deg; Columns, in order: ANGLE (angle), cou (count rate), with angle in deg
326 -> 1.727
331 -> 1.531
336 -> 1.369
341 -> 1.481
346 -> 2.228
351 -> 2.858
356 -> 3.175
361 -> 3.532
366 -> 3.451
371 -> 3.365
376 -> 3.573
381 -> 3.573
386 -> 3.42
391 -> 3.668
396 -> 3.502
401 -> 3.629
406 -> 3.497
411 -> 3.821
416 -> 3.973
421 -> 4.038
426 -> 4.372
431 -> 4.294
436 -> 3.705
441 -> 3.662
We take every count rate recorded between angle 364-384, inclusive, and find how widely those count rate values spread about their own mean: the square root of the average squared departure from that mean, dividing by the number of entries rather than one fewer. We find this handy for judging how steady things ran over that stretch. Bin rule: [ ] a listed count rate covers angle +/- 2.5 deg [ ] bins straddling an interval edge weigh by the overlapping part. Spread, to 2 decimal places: 0.09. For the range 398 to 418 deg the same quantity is 0.18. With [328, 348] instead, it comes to 0.34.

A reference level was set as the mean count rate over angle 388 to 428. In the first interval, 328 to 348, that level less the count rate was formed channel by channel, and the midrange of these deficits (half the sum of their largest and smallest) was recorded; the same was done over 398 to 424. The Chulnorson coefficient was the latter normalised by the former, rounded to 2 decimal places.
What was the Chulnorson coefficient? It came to 0.02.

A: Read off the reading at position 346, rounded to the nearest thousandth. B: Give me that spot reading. 2.228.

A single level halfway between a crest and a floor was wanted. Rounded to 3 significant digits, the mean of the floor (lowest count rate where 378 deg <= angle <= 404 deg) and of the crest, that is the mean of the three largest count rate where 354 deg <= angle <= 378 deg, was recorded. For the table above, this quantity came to 3.47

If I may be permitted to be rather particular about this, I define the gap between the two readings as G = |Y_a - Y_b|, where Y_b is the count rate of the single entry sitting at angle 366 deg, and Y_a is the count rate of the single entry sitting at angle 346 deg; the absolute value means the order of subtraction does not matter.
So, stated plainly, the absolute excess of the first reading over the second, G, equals 1.2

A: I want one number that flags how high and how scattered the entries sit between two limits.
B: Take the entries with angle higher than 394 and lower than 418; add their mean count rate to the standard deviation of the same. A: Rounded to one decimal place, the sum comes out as 3.9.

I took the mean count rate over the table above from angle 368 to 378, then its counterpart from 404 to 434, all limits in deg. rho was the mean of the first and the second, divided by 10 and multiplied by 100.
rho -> 37.3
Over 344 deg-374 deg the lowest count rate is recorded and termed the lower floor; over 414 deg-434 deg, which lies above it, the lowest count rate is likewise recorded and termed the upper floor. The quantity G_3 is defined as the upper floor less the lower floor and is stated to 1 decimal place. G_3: 1.7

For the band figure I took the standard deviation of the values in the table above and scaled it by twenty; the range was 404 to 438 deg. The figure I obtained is 6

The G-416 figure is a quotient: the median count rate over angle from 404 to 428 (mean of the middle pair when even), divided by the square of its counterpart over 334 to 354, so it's 1.2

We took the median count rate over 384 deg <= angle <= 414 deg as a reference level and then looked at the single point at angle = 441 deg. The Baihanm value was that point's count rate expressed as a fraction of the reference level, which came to 1.03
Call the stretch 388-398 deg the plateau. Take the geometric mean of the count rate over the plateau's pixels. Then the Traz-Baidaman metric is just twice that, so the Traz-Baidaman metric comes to 7.2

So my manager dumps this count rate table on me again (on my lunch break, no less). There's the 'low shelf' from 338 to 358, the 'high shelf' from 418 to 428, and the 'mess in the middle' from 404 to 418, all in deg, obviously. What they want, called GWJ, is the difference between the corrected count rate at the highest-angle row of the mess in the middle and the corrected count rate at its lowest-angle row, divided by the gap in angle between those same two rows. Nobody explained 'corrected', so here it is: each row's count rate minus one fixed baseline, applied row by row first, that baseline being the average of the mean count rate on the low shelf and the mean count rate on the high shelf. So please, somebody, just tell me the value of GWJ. 0.048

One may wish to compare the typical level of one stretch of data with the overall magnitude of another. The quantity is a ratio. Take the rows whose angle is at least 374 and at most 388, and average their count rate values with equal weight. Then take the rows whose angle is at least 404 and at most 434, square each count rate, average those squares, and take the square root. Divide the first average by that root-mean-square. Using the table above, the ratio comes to 0.88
